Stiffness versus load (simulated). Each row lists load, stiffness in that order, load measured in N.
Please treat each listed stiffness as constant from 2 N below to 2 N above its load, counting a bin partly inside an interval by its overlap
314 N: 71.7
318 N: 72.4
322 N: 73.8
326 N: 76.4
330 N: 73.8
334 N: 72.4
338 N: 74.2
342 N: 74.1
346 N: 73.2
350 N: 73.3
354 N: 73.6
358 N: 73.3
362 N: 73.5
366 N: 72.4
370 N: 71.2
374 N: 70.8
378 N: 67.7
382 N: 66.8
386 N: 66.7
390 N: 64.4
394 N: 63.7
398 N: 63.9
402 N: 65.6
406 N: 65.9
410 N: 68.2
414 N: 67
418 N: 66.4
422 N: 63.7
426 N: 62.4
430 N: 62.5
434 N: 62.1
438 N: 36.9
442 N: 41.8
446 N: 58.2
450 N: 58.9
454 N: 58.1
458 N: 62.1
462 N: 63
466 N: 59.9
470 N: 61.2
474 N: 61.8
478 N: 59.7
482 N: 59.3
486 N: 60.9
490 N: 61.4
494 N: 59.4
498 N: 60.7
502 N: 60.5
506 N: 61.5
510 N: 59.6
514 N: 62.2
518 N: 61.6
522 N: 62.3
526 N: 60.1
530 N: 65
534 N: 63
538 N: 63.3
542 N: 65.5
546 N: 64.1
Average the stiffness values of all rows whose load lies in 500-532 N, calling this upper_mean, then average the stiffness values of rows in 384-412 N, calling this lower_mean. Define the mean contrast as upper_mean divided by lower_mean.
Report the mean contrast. 0.94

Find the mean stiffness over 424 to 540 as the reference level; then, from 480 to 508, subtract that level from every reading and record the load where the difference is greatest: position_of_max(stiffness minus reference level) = 506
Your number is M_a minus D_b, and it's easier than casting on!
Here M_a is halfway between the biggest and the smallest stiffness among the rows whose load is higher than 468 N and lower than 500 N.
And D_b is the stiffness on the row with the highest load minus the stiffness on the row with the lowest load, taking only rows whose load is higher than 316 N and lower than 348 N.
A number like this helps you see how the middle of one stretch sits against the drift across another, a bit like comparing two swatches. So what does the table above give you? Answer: 60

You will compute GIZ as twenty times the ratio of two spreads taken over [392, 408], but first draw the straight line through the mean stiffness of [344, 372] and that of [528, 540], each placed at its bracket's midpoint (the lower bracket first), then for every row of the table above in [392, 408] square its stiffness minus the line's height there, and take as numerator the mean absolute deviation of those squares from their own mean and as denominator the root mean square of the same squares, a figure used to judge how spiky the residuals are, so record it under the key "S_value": 7.1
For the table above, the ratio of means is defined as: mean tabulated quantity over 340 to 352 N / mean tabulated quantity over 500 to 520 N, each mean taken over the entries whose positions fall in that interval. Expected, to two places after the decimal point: 1.20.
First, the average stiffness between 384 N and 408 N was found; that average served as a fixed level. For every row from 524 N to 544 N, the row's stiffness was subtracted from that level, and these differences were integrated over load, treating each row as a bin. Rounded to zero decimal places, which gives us 33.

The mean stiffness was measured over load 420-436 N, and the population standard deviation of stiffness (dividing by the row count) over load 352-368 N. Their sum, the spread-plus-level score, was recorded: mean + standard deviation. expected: 63.1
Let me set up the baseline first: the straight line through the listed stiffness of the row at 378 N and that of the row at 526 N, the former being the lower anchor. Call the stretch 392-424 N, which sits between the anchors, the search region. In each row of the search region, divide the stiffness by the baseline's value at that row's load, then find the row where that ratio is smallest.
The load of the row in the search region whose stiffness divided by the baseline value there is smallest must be 394 N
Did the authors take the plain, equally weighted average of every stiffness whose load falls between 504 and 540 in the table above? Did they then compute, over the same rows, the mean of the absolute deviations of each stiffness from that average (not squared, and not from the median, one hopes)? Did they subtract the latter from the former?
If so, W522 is 61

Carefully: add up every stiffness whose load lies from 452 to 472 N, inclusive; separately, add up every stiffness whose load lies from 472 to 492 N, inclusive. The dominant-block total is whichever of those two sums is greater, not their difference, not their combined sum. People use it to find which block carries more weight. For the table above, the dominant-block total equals 304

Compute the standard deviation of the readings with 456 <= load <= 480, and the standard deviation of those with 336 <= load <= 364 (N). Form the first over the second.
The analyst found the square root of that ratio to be 1.8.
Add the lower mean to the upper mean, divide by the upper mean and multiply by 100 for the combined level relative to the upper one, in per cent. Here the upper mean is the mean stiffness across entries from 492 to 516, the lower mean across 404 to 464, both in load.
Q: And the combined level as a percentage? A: 199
